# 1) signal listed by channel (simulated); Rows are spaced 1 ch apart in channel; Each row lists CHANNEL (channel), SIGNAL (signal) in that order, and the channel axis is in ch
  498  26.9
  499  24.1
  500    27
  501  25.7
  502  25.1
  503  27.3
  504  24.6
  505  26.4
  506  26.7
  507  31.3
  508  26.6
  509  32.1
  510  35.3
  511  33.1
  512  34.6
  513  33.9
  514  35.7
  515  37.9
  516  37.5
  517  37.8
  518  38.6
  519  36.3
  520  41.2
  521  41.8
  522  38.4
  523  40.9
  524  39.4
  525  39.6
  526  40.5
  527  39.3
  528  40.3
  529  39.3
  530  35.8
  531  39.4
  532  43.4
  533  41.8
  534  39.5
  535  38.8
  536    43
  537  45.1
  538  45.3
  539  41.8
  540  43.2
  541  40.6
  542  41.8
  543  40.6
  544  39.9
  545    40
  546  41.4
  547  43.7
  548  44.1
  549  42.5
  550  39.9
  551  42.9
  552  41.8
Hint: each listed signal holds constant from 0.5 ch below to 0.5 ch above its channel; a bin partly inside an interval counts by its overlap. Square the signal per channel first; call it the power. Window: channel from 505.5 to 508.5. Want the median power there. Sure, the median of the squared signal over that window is 713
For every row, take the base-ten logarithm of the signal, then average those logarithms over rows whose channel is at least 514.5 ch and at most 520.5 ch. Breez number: 1.58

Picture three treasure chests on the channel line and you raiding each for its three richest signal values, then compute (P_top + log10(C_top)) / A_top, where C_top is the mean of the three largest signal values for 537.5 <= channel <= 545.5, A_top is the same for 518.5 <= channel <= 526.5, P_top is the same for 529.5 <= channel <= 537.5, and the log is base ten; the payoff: 1.10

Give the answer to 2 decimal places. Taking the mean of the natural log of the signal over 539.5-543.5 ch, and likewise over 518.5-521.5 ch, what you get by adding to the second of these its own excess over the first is 3.64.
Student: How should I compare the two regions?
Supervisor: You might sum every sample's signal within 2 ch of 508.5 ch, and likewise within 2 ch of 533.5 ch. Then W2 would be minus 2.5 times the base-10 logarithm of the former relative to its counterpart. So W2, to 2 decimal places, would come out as 0.29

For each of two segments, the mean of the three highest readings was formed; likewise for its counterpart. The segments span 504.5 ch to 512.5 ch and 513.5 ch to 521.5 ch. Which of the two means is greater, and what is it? 40.5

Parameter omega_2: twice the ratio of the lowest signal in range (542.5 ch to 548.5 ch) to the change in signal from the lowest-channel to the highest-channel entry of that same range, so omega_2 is 23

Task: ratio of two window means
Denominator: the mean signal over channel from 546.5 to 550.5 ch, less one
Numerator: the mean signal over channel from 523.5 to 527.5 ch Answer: 0.96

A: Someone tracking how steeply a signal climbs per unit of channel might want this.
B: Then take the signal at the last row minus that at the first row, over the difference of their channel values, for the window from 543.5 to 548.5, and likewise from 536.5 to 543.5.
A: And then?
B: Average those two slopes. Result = 0.15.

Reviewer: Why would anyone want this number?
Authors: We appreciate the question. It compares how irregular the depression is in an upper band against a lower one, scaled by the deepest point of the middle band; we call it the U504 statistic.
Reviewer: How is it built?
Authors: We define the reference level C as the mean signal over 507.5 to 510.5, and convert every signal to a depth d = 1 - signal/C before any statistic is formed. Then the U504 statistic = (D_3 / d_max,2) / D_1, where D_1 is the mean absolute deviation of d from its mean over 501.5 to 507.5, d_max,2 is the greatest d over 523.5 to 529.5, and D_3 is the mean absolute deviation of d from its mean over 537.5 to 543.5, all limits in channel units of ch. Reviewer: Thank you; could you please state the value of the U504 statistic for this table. -3.3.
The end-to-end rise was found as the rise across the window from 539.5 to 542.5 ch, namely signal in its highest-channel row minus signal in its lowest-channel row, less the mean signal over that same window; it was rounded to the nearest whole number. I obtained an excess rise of -43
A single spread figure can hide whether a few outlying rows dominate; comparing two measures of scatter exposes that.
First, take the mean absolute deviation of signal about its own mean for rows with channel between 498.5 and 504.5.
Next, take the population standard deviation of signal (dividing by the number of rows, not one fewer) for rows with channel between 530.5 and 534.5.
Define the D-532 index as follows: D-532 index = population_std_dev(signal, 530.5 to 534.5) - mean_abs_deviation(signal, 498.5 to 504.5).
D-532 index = 0.64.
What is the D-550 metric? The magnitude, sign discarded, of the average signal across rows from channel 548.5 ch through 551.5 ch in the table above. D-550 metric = 41.8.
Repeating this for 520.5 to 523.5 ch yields 40.4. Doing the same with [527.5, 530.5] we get 38.5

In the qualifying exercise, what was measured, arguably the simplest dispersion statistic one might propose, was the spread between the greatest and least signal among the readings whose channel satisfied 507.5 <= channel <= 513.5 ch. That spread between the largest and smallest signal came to 8.7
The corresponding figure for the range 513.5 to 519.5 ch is 2.9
